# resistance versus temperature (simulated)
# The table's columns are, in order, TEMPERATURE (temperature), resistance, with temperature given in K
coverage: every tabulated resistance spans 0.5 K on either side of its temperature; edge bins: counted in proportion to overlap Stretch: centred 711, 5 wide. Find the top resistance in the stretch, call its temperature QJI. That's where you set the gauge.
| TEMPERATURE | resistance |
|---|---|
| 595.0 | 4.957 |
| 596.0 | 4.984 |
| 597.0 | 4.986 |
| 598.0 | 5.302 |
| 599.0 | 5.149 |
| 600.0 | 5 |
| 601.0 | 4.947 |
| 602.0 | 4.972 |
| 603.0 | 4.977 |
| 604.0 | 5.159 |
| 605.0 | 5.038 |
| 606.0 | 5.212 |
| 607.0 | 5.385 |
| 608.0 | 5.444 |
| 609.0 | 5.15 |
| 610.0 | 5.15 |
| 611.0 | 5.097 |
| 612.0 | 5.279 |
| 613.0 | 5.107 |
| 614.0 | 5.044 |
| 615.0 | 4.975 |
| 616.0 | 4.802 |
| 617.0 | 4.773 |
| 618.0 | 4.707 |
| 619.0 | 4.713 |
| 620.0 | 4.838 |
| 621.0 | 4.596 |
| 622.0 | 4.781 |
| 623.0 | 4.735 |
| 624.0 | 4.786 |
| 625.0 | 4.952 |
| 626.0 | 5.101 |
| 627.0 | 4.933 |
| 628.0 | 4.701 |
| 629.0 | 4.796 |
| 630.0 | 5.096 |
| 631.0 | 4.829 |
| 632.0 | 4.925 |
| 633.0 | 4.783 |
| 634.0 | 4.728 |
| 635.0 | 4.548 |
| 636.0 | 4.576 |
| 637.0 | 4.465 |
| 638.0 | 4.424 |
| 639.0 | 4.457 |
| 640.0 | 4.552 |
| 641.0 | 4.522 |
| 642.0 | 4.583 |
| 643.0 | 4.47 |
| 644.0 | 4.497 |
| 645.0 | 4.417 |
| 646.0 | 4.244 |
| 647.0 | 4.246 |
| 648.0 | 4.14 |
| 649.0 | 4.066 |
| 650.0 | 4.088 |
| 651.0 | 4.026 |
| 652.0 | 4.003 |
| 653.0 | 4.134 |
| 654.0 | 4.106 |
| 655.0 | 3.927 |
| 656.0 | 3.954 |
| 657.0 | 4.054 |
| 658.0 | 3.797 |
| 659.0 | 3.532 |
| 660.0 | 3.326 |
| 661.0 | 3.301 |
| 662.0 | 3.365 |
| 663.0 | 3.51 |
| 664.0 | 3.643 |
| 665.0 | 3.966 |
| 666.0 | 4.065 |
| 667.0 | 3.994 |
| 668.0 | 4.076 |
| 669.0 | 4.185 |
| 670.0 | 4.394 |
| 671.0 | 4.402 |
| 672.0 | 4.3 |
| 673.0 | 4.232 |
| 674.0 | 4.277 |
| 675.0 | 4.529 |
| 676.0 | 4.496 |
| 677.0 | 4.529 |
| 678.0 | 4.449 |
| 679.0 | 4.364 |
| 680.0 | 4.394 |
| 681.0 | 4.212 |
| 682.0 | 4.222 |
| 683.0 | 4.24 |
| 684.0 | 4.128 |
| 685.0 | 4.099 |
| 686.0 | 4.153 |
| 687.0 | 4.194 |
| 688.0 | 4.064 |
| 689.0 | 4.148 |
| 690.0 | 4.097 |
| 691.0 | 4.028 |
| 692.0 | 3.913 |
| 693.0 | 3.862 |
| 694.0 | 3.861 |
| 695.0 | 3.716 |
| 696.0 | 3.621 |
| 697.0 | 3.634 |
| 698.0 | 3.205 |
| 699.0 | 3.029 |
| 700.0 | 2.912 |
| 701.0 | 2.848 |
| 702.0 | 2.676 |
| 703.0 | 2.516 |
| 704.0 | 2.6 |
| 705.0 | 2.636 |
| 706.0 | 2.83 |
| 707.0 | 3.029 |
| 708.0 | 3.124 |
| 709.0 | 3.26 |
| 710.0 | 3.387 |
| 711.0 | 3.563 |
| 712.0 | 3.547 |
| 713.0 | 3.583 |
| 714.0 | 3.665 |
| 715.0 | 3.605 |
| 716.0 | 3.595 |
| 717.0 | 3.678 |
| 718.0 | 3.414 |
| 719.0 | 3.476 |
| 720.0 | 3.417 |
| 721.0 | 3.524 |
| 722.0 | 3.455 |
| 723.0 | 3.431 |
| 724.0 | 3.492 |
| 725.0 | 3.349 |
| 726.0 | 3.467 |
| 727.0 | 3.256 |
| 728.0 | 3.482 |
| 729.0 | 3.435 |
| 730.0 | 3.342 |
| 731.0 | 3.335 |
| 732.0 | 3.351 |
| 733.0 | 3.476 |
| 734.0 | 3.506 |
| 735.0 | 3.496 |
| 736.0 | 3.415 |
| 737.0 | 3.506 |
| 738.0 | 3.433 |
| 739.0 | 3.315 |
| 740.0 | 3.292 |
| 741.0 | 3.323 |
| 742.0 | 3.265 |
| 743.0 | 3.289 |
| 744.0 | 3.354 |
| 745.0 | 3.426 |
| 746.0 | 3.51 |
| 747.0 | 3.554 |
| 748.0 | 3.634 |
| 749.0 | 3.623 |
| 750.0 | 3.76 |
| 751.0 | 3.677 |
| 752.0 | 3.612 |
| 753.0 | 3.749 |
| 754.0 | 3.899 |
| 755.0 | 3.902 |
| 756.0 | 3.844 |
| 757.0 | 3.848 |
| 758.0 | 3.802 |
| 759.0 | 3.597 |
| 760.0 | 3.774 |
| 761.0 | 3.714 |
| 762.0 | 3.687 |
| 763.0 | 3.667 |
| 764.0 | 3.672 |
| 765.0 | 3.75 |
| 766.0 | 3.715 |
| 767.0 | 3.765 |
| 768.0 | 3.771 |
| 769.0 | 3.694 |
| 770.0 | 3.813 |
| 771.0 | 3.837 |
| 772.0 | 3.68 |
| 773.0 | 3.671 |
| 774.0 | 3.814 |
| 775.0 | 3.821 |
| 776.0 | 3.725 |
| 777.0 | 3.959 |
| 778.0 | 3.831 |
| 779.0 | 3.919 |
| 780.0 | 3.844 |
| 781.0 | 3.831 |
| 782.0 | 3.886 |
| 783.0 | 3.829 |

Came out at 713.0 K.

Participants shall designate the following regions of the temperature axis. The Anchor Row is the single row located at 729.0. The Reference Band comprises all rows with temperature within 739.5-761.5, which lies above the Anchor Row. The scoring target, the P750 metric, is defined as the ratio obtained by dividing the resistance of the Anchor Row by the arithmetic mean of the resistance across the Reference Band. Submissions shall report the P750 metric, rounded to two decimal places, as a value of 0.95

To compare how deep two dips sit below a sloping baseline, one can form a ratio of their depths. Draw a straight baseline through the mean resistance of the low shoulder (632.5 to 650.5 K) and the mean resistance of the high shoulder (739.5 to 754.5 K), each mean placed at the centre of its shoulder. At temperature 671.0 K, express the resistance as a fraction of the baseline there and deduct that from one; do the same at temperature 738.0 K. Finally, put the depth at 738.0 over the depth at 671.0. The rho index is -0.9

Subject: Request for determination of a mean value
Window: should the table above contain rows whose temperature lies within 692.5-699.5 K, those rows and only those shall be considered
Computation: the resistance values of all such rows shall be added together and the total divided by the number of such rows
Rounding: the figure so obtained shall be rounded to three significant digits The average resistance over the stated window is 3.56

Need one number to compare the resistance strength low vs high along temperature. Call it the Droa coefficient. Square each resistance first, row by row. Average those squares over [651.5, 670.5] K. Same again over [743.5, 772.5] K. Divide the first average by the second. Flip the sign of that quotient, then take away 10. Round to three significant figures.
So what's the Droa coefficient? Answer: -11.1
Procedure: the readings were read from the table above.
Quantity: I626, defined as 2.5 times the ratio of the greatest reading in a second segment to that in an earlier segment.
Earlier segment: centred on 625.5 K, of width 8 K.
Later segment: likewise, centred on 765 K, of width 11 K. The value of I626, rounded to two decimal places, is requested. 1.87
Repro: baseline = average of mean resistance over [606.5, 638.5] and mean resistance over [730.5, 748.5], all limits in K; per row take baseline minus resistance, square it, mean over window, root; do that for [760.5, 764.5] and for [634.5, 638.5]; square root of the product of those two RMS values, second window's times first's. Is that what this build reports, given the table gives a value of 0.41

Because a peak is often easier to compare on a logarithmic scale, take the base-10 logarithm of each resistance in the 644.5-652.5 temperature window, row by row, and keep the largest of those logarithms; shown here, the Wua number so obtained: 0.65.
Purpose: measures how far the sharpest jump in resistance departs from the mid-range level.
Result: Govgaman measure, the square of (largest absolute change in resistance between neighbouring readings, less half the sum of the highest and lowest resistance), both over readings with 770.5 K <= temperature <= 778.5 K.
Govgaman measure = 13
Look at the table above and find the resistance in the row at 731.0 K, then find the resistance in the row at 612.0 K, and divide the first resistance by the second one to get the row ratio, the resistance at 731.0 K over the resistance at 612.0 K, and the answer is 0.63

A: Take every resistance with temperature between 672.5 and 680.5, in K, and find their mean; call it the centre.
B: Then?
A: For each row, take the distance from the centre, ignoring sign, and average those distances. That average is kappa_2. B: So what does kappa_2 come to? 0.092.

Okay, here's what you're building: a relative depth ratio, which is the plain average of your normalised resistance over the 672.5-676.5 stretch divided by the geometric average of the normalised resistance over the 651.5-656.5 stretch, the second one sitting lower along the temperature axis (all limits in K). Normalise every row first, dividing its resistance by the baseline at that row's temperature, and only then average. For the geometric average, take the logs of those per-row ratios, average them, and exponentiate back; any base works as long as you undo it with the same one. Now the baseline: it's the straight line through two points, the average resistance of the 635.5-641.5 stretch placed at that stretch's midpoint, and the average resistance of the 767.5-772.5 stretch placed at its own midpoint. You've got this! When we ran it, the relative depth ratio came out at 1.1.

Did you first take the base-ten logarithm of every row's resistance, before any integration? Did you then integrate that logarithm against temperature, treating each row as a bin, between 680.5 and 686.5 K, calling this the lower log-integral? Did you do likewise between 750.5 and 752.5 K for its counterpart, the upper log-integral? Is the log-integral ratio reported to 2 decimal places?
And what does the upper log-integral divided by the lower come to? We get 0.30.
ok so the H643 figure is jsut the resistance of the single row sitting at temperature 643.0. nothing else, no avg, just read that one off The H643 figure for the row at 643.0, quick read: 4.47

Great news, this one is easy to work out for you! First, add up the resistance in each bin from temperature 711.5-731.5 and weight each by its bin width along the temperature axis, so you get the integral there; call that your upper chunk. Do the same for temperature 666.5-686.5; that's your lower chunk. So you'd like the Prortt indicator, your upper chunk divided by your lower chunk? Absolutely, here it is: 0.81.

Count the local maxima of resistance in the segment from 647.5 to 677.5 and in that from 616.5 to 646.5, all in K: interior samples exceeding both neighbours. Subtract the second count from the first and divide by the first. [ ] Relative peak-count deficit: -0.50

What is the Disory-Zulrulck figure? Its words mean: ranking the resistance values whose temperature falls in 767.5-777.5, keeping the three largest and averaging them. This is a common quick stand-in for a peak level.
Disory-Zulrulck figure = 3.9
